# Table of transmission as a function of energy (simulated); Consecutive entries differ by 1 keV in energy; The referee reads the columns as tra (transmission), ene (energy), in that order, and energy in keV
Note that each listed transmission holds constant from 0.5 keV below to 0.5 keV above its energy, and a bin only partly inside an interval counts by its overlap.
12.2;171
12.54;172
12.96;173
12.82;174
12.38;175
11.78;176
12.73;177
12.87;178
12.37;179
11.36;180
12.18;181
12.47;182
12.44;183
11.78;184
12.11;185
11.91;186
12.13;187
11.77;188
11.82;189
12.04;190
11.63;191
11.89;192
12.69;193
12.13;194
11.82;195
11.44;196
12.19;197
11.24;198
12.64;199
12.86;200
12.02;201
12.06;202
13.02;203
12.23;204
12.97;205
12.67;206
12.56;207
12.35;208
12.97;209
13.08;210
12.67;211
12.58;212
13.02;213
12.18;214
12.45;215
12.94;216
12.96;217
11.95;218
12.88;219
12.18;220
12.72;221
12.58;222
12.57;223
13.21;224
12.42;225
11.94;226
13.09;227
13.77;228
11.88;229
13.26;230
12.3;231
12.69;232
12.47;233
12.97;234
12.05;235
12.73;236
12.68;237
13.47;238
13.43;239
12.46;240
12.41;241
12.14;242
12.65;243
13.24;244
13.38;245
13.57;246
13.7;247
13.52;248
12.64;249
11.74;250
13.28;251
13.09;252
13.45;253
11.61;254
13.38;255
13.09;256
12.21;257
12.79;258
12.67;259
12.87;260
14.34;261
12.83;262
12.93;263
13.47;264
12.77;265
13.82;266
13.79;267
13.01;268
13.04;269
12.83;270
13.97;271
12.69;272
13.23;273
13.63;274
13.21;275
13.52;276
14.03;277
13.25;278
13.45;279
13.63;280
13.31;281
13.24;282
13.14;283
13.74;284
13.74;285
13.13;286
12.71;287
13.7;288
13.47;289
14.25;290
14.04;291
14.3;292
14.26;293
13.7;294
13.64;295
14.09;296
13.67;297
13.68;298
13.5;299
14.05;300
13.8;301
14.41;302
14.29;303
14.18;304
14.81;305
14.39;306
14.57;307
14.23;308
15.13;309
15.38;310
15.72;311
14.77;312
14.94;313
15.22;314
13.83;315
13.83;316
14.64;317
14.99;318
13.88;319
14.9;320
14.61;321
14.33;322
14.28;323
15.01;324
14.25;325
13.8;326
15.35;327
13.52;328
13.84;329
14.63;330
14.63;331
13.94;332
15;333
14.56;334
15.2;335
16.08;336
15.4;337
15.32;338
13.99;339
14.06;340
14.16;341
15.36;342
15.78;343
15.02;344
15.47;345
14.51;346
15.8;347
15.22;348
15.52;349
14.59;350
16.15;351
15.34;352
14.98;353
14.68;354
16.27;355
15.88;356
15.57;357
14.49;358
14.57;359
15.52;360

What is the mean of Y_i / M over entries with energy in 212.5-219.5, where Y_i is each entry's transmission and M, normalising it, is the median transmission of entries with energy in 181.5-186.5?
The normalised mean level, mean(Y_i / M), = 1.04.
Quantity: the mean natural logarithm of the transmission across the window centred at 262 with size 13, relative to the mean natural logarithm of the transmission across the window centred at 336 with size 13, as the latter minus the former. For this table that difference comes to 0.12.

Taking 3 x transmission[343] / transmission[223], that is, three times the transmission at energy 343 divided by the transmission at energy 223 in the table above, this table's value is 3.8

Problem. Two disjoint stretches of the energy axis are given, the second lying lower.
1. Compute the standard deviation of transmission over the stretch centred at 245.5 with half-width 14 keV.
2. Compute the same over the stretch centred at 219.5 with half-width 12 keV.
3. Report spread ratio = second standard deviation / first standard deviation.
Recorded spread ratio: 0.83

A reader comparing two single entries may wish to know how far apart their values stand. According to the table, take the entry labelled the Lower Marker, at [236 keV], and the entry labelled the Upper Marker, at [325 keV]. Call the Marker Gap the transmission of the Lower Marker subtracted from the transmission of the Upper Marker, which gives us 1.5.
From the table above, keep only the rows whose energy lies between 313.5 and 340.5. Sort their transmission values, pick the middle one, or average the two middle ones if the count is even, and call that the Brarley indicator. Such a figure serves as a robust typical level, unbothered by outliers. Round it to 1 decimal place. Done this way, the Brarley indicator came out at 14.6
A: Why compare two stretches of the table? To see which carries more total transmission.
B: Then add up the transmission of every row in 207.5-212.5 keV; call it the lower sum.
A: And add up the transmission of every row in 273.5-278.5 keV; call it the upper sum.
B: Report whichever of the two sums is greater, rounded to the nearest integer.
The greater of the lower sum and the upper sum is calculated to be 68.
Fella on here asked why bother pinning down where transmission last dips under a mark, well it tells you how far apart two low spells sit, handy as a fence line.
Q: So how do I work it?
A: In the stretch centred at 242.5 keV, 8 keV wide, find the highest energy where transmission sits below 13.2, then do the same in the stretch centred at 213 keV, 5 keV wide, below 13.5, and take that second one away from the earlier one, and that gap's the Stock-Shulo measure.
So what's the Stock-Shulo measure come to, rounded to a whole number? 28 keV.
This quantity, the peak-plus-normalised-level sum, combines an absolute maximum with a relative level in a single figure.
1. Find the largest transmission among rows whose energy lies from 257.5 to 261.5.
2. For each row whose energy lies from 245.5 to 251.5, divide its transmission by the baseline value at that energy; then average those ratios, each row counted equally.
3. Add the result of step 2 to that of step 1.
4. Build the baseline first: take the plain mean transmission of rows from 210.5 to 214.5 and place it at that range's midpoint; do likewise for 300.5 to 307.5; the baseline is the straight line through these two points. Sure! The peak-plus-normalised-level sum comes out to 15.32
